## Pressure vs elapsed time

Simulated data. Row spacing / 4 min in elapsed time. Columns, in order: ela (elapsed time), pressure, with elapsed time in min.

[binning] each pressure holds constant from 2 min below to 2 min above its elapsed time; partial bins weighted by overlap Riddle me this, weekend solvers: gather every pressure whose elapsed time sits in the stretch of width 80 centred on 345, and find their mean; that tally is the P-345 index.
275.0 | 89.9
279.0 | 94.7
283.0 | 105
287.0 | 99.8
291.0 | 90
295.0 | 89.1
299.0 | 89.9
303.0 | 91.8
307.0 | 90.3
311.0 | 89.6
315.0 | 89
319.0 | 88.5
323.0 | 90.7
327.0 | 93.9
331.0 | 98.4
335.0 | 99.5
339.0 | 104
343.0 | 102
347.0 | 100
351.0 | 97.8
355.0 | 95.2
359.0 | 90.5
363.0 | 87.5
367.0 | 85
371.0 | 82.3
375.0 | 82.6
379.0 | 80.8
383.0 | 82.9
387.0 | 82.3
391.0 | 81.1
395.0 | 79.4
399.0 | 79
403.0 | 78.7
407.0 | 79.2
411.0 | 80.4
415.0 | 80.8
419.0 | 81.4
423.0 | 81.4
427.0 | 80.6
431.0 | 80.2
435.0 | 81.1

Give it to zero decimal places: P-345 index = 92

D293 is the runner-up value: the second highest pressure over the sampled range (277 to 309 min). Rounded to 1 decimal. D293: 99.8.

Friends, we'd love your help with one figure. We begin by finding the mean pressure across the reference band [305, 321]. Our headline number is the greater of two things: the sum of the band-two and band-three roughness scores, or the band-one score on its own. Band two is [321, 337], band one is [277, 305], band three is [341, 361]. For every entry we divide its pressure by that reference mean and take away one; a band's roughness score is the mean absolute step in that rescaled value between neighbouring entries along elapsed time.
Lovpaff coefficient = 0.065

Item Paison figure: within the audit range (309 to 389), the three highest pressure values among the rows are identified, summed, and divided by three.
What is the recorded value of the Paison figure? 102.0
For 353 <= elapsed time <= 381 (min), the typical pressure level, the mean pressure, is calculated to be 86.3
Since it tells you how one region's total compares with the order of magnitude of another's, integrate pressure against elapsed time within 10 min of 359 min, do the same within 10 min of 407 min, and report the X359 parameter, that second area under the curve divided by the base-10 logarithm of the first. 488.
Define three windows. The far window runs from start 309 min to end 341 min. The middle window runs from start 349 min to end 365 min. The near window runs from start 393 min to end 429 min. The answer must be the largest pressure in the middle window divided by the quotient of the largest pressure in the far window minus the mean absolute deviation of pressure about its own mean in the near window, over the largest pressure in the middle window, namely 93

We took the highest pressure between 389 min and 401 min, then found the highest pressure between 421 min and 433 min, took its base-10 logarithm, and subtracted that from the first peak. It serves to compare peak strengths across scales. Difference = 79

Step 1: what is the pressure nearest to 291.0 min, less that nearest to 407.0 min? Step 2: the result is 11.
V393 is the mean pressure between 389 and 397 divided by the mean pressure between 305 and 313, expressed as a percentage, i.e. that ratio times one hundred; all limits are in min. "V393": 89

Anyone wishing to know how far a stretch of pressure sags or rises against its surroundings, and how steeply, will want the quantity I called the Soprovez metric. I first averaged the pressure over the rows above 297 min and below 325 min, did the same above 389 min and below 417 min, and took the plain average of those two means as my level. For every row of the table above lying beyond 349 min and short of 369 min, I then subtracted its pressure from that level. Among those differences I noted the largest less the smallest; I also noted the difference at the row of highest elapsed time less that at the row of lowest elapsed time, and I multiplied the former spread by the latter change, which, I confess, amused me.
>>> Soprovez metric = 164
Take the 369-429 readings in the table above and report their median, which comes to 81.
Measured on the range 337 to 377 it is 93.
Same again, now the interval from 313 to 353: 98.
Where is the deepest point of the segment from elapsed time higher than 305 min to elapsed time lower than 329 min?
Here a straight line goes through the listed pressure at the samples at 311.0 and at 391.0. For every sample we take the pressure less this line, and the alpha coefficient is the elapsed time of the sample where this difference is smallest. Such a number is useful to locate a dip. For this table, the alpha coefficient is 319.0 min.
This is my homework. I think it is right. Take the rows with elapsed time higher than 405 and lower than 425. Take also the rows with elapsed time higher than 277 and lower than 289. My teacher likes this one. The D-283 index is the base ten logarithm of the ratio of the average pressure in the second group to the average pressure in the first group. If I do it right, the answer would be 0.093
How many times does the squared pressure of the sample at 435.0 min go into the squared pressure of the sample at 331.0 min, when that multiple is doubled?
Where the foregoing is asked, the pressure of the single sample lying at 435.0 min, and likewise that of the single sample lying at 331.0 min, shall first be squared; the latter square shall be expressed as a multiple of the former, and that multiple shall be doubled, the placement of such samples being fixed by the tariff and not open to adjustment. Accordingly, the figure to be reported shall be 2.94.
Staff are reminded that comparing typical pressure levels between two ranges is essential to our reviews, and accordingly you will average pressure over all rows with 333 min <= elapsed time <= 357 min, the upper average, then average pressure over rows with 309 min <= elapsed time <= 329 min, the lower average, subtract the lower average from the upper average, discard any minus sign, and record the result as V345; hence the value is 9.4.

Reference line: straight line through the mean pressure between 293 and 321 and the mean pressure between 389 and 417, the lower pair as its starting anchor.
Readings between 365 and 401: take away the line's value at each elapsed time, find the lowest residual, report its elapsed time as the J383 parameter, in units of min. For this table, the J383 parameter 379.0 min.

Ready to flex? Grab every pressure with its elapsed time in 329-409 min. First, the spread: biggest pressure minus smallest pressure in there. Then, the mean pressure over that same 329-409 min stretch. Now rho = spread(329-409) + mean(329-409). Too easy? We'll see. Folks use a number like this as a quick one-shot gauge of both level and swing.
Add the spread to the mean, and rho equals 114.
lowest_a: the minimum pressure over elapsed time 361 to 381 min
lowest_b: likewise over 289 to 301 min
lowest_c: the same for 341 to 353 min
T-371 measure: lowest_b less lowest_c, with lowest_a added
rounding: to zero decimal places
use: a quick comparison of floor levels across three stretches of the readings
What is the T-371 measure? 72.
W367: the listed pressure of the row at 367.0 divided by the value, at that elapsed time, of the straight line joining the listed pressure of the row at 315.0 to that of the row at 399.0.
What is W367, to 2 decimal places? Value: 1.03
